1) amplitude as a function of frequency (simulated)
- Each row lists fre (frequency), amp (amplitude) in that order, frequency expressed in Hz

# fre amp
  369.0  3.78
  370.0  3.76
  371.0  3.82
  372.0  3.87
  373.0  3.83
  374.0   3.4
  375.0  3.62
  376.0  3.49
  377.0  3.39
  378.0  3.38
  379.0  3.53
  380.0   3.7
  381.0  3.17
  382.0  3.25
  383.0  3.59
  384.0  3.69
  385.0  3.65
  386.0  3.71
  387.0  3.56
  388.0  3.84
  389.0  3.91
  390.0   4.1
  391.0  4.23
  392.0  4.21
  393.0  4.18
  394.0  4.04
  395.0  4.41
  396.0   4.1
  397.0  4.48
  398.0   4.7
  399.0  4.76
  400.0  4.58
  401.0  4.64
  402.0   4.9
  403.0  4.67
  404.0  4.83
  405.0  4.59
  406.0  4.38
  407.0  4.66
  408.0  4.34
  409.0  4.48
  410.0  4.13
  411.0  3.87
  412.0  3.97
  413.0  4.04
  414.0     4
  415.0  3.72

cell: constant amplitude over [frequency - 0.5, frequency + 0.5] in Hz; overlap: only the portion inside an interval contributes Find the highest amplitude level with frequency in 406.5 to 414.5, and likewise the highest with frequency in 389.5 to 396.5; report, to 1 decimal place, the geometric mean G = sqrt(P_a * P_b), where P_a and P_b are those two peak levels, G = 4.5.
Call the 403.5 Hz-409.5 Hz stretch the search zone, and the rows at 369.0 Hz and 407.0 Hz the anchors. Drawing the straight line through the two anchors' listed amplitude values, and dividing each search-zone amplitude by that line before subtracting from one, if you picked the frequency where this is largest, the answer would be 408.0 Hz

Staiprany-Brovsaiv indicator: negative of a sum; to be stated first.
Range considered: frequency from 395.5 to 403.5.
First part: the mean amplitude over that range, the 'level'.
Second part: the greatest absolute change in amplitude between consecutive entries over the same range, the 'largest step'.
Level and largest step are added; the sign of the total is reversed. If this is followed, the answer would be -5.0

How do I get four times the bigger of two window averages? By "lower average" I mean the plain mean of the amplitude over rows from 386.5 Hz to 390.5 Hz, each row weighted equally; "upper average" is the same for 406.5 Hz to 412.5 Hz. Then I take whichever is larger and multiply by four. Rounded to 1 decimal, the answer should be 17.0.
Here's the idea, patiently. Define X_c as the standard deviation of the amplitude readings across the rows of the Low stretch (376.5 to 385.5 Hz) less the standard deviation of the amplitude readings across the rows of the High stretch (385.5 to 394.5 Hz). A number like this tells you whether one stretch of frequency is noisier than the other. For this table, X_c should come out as -0.04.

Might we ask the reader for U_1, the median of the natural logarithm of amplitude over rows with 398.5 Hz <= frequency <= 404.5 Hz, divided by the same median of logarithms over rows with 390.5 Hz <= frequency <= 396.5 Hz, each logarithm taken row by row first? 1.081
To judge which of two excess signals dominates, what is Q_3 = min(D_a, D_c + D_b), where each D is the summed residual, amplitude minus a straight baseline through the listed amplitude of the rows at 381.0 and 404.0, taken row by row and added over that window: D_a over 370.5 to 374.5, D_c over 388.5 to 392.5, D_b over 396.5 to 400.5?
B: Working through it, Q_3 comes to 1.8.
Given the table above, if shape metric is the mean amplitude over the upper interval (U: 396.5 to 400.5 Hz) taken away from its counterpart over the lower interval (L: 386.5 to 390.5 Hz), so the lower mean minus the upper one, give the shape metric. -0.8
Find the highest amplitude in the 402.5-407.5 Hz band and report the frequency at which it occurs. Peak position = 404.0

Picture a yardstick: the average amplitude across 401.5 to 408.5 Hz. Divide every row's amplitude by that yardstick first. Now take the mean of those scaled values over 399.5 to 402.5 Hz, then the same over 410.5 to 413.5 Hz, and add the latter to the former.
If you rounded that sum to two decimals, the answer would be 1.87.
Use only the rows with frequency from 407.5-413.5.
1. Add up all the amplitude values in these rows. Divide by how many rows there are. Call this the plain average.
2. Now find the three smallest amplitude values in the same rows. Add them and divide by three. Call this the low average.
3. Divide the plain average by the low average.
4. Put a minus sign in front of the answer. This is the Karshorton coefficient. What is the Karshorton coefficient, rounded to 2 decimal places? -1.05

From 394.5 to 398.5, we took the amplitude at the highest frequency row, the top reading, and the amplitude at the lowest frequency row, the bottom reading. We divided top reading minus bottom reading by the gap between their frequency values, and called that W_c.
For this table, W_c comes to 0.10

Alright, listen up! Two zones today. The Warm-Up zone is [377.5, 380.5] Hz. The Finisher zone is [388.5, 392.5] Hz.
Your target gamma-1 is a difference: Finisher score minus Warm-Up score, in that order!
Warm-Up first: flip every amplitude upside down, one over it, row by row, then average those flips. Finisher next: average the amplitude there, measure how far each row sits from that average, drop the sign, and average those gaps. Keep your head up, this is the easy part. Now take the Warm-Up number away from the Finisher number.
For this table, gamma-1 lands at -0.176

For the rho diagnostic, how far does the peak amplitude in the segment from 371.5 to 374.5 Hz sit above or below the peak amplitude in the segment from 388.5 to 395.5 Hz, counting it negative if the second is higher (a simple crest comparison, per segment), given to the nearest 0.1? -0.5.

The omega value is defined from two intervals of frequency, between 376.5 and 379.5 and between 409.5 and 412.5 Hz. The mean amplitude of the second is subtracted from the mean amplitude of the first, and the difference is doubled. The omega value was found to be -1.1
